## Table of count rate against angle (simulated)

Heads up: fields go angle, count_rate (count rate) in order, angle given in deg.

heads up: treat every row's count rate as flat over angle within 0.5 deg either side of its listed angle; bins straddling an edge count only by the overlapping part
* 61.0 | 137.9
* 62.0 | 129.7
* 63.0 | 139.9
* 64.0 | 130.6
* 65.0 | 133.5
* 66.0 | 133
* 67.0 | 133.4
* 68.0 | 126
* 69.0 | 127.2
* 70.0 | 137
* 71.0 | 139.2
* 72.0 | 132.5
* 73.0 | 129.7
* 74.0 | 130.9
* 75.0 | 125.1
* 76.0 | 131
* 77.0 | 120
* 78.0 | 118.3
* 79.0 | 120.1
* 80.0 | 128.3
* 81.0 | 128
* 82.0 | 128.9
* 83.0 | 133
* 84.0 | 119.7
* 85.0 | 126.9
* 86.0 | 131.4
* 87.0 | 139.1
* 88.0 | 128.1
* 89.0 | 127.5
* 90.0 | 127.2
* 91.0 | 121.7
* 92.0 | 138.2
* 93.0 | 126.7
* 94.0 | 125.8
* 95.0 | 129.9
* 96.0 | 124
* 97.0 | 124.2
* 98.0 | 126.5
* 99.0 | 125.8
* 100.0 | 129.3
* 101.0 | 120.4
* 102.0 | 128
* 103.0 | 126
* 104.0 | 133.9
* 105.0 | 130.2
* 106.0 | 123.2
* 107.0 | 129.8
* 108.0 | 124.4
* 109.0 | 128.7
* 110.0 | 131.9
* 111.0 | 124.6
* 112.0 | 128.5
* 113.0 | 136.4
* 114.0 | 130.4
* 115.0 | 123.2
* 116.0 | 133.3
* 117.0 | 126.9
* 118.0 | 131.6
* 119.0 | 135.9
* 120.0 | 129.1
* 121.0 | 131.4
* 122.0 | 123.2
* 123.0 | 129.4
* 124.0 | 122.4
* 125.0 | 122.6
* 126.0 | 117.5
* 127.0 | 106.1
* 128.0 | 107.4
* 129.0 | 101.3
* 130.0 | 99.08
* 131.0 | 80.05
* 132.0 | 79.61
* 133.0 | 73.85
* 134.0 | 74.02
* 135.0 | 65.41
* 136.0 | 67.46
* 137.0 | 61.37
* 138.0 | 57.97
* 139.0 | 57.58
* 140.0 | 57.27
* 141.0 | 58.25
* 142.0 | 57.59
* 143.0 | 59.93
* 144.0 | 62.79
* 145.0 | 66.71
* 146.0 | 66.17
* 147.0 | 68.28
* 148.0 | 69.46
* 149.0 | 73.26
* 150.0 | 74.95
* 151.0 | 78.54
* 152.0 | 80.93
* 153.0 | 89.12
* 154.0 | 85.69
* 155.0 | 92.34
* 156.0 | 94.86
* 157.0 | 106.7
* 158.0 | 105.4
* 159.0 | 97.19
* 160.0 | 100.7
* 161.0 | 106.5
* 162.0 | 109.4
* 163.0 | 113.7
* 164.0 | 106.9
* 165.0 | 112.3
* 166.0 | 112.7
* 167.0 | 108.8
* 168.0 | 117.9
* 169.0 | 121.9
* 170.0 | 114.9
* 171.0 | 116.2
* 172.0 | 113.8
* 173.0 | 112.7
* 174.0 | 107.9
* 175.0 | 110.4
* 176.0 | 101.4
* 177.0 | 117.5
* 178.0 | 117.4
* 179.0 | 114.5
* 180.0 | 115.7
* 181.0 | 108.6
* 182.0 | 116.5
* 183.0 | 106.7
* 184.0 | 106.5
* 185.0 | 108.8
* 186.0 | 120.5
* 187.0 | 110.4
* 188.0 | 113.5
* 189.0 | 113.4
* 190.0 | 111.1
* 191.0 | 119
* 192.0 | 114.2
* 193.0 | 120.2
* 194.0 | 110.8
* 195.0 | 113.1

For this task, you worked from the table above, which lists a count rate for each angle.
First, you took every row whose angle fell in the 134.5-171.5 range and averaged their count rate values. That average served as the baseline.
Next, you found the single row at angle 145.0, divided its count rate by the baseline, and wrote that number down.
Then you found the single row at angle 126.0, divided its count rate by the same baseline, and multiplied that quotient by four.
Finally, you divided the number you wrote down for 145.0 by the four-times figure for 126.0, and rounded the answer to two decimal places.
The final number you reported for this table 0.14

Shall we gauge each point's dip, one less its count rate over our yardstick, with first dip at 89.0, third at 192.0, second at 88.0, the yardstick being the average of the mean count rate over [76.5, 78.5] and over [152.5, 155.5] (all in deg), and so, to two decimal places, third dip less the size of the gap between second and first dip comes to -0.10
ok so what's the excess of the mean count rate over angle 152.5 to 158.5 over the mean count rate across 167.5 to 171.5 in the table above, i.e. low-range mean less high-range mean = -22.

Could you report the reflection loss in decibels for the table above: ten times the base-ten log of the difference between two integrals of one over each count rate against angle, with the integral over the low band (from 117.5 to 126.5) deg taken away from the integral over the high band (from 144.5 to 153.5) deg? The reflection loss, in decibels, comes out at -12.9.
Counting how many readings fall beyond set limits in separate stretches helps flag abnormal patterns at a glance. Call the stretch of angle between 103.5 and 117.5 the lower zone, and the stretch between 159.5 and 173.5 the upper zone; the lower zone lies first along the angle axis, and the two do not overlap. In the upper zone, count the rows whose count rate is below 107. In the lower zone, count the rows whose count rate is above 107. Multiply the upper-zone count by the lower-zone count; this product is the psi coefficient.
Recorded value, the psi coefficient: 42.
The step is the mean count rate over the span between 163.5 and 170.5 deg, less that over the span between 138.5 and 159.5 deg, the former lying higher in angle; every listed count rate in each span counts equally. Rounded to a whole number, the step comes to 37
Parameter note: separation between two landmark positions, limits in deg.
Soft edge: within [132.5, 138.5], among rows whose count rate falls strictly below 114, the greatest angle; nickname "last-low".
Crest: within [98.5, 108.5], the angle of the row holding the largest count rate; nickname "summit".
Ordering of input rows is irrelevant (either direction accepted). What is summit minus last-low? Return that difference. -34 deg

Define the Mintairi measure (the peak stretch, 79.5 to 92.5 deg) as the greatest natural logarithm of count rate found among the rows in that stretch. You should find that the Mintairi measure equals 4.94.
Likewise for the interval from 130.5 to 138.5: 4.38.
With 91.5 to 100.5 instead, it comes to 4.93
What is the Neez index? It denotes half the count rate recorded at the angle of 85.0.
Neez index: 63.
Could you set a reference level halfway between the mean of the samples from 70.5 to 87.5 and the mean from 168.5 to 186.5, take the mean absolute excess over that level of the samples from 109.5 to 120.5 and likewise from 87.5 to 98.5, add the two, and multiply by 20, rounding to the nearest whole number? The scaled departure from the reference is 324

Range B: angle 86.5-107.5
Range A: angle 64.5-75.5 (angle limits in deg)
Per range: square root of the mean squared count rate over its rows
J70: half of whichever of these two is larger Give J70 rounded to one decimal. 65.8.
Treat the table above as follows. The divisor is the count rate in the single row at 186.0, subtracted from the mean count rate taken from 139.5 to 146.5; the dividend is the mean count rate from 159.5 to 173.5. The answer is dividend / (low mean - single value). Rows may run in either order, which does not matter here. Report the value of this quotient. -1.9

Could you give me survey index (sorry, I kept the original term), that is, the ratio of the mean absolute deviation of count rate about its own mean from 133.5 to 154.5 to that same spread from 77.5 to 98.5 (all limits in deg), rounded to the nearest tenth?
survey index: 2.0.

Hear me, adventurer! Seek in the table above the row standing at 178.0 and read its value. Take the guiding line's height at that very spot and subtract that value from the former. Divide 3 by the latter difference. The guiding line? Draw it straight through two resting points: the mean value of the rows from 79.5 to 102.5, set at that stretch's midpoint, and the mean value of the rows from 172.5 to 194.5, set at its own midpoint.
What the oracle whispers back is -1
